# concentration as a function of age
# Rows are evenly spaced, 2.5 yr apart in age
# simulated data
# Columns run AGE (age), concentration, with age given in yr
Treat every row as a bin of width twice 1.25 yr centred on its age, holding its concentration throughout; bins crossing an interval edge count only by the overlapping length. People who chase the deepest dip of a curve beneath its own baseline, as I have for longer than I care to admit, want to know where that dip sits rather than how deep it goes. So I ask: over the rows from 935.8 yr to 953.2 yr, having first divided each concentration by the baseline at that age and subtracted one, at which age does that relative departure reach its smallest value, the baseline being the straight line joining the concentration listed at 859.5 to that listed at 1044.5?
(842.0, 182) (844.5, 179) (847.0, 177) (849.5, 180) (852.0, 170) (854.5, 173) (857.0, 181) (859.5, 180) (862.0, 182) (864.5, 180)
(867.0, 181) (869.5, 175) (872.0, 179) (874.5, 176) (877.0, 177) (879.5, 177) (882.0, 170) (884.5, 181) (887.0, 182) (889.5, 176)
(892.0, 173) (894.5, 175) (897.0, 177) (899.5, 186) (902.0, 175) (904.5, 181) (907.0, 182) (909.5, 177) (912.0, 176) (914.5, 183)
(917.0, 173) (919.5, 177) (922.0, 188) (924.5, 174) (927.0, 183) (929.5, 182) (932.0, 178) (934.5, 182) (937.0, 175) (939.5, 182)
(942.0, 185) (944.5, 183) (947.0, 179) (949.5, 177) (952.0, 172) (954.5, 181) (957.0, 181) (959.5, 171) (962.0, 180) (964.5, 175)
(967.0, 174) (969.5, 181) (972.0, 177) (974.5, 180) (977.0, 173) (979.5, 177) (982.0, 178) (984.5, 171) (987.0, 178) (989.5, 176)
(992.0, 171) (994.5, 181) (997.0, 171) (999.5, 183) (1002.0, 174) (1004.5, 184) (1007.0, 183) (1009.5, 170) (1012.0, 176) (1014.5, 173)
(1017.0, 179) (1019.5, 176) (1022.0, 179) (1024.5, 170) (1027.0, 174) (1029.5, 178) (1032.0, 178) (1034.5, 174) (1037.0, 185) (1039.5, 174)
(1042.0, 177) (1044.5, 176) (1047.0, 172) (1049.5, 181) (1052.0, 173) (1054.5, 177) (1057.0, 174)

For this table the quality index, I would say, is 952.0 yr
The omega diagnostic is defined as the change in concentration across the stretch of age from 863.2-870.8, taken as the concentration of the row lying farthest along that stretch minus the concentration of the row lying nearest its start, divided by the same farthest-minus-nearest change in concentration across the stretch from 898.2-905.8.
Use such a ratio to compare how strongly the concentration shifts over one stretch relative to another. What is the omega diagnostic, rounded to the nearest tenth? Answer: 1.0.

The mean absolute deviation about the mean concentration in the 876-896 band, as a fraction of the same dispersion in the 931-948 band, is 1.0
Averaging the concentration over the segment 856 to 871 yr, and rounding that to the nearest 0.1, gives 179.8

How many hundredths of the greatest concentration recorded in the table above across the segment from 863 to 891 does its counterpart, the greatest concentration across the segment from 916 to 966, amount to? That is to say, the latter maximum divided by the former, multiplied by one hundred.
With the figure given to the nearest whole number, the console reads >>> 103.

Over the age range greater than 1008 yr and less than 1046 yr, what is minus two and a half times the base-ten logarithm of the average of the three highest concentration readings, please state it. -5.64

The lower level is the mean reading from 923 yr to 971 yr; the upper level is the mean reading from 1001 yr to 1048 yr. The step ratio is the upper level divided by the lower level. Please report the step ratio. 0.99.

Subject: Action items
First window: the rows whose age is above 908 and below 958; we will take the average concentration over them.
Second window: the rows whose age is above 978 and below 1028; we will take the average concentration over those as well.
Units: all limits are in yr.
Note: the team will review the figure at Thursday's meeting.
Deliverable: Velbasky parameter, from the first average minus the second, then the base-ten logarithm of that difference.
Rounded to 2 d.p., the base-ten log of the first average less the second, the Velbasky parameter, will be 0.51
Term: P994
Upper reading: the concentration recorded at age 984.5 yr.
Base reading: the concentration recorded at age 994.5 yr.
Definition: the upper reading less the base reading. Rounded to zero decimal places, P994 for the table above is -10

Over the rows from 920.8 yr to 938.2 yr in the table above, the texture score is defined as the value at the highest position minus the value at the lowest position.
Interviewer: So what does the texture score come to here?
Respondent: -13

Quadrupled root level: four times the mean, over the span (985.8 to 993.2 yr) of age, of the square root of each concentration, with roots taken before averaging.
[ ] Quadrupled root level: 52.9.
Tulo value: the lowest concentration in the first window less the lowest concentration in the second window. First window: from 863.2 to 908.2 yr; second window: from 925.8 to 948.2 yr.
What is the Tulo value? -5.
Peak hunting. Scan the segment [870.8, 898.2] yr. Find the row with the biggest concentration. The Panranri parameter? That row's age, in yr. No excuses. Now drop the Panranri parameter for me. 887.0 yr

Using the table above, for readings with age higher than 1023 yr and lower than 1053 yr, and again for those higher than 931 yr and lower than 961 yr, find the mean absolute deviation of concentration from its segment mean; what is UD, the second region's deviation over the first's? 1.1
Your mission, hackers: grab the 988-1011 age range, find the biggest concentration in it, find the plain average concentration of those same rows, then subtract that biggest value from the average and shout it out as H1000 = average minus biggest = -7.0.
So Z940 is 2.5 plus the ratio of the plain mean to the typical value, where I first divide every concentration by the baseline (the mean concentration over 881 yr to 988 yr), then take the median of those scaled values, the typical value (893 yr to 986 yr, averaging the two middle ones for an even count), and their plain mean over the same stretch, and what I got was 3.50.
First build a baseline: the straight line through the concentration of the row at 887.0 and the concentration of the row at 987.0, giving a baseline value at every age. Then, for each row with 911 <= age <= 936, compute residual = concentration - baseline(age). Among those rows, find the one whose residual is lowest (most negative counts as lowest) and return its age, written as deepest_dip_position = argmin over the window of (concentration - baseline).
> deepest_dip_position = 917.0 yr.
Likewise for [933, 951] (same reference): 937.0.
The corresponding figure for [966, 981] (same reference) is 977.0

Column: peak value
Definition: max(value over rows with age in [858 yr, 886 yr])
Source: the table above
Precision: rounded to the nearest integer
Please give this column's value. 182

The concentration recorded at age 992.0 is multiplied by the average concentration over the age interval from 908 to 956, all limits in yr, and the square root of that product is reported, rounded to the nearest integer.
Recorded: 175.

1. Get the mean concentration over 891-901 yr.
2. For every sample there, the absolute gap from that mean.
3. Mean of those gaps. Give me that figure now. 4.1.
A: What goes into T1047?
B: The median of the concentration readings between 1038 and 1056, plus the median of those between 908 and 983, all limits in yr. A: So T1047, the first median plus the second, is 354.0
